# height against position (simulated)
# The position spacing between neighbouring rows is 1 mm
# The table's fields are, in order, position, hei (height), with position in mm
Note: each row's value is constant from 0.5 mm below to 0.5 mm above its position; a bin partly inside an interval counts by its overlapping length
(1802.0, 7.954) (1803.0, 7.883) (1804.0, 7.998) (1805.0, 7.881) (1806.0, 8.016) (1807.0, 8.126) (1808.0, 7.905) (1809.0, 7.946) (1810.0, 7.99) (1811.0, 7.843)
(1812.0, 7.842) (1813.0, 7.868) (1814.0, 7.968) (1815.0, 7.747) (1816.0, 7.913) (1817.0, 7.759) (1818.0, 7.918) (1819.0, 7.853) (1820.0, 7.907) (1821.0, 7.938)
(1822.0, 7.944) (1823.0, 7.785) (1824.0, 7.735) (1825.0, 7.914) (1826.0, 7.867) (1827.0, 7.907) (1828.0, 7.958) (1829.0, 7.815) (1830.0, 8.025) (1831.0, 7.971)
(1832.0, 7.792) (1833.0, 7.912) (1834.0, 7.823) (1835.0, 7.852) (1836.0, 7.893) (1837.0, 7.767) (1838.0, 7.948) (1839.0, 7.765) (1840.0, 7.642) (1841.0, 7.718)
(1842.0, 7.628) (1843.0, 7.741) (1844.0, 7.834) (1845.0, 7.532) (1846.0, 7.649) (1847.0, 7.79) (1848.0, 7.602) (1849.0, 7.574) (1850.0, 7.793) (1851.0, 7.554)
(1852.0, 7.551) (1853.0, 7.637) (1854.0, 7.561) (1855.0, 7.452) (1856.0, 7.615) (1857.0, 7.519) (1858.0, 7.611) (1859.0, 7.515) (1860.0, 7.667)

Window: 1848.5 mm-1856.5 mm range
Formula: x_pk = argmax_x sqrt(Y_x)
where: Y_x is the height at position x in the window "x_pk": 1850.0 mm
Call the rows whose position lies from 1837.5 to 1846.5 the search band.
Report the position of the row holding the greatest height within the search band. 1838.0 mm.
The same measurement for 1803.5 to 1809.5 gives 1807.0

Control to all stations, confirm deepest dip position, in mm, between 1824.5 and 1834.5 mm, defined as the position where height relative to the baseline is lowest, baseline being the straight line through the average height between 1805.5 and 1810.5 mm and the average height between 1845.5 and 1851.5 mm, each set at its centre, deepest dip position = 1829.0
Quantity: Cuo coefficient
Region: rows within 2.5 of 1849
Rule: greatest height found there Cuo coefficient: 7.793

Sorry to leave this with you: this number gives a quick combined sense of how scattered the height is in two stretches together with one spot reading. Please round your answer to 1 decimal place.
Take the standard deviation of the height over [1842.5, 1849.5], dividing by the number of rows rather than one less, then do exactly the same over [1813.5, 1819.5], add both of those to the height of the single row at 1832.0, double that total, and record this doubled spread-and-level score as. 16.0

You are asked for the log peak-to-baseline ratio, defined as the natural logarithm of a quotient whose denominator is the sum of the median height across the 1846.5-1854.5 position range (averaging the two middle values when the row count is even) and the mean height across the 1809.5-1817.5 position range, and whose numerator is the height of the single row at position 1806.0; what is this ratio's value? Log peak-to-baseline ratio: -0.656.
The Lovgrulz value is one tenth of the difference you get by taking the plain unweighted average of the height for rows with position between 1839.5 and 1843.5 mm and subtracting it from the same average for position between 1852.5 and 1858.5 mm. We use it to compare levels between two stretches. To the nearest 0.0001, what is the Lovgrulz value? -0.0116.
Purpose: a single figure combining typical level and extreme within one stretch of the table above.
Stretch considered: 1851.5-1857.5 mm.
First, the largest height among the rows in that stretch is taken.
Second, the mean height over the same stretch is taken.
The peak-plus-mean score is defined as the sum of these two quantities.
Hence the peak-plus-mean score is 15.2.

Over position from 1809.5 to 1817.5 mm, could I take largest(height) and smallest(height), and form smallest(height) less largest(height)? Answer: -0.243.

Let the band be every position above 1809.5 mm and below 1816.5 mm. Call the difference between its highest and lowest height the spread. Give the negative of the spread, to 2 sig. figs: -0.24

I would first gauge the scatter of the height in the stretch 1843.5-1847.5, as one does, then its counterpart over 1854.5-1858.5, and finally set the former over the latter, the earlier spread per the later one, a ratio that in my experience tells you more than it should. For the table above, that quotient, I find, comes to 1.8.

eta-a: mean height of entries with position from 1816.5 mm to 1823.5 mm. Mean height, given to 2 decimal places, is 7.87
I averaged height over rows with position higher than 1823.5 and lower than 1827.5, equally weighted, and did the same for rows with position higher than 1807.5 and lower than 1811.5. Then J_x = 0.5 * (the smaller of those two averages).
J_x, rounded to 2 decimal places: 3.93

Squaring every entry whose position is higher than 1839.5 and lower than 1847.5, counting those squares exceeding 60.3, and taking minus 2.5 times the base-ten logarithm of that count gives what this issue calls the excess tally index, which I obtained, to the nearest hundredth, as -0.75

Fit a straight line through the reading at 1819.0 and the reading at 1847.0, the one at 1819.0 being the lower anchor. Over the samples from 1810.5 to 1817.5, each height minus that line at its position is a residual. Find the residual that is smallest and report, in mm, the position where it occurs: 1815.0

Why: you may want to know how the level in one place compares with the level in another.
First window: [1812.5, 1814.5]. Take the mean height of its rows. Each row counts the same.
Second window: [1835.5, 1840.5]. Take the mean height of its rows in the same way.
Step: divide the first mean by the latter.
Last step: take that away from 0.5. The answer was -0.515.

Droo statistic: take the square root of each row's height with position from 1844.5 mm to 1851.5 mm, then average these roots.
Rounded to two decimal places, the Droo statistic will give 2.76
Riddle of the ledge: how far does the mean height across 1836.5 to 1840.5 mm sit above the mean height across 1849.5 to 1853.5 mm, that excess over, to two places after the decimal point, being 0.15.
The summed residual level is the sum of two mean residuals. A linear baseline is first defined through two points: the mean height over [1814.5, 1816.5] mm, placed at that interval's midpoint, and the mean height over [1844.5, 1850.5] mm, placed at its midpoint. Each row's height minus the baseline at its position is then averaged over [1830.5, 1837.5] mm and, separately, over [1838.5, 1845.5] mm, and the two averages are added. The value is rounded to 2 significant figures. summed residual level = 0.14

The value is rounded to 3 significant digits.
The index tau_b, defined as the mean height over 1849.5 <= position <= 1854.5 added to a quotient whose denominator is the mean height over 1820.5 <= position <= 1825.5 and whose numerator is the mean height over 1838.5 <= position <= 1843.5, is 8.60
